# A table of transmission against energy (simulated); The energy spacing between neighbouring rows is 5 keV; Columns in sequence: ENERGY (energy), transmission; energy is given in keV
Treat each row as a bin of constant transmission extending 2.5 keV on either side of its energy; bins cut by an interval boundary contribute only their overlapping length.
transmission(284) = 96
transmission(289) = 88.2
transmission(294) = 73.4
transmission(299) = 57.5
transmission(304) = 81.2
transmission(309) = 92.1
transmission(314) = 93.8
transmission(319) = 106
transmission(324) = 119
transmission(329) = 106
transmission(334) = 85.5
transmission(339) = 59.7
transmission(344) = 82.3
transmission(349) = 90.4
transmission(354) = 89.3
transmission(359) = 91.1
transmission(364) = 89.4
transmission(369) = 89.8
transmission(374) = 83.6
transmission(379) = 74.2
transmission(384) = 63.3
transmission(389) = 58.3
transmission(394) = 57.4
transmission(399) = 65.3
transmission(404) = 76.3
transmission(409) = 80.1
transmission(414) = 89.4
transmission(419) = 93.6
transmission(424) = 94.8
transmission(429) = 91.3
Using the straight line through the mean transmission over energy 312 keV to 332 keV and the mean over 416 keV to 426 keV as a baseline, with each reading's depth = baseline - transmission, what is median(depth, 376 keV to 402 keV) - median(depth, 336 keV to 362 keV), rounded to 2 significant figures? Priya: 22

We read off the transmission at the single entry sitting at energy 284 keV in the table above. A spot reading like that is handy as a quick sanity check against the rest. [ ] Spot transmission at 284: 96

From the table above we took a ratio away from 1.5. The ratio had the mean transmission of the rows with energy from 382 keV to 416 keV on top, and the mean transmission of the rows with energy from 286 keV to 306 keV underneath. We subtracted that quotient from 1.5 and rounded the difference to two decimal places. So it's 0.57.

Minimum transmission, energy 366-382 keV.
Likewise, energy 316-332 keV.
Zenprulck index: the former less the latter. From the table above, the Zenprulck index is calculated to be -32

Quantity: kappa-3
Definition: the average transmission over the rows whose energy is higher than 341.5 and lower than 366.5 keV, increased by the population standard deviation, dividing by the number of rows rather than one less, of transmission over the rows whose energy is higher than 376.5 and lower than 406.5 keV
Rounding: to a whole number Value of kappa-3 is 96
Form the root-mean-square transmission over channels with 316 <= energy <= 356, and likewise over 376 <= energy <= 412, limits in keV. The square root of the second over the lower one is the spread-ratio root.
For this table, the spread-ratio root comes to 0.854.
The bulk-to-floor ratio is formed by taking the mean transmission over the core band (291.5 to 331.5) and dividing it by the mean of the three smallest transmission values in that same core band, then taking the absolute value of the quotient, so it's 1.29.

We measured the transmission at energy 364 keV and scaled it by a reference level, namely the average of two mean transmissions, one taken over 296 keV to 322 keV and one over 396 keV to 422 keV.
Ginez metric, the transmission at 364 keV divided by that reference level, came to 1.07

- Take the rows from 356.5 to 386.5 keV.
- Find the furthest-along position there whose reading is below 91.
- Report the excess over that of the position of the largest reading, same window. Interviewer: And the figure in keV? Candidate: -25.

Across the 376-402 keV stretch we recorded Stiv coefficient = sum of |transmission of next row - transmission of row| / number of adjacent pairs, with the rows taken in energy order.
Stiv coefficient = 6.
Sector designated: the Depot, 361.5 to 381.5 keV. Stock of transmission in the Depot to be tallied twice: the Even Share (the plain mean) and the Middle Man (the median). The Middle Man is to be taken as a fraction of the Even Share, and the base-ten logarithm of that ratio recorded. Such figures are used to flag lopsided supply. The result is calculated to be 0.011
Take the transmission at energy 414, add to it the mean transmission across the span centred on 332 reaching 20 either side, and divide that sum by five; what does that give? 36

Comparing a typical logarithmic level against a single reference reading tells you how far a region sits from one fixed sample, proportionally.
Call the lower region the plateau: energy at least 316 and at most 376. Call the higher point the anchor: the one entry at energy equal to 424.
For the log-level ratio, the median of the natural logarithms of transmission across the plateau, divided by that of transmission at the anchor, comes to 0.99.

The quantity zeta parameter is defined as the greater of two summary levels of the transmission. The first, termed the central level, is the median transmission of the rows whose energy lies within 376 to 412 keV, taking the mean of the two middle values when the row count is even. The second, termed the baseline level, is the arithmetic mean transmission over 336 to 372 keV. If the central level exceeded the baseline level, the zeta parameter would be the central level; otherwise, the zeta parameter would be 84.6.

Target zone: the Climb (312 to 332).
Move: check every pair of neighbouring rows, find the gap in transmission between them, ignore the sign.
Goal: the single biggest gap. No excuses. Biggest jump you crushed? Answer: 13.0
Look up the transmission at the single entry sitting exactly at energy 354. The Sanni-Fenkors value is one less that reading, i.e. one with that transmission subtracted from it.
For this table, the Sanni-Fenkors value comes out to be -88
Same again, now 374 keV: -83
